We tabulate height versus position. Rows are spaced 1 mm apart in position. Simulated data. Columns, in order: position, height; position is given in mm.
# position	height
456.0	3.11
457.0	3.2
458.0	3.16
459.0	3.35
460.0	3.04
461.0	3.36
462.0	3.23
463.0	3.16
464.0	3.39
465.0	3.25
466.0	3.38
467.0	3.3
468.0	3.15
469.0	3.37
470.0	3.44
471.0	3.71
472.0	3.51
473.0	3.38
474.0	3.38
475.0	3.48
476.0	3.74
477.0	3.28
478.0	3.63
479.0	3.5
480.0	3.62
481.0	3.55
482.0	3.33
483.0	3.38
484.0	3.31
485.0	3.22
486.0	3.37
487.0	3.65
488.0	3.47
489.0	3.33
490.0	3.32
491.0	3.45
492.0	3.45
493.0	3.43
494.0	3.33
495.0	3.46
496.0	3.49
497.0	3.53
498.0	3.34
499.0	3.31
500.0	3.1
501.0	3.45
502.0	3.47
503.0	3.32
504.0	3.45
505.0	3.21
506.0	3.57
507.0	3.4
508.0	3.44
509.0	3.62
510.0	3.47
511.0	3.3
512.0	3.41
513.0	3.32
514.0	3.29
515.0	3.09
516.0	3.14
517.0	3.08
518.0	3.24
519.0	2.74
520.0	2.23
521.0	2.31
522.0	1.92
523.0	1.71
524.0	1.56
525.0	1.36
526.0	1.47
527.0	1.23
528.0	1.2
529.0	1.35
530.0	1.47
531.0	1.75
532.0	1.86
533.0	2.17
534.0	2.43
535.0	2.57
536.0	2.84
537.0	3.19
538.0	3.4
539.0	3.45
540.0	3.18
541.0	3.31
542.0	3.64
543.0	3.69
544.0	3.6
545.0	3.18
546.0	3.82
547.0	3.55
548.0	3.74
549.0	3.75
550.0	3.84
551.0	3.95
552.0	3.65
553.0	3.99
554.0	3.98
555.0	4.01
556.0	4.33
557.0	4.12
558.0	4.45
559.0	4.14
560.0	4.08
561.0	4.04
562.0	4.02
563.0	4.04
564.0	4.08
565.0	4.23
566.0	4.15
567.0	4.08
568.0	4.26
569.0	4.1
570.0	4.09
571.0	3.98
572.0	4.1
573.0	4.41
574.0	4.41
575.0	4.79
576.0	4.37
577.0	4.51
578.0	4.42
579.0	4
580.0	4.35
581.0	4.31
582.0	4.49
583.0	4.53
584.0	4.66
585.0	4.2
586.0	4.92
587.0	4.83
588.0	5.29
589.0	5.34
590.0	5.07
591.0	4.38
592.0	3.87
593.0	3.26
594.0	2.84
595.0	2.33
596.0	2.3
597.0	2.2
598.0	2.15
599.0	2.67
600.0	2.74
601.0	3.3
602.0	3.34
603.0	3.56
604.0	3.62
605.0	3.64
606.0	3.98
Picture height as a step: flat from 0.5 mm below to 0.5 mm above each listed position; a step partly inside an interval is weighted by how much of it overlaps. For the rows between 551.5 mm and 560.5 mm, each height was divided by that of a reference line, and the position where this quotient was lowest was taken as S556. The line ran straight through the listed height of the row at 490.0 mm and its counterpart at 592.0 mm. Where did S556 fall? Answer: 552.0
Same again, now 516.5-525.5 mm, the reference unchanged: 525.0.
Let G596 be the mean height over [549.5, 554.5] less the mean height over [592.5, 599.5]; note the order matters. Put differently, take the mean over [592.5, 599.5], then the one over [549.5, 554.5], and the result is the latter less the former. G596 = 1.3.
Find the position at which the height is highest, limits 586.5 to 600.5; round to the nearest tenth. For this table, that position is 589.0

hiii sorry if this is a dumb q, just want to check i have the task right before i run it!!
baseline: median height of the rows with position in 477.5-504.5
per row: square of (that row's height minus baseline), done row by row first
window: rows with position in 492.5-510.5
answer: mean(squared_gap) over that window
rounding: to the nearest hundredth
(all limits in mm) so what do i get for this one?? 0.02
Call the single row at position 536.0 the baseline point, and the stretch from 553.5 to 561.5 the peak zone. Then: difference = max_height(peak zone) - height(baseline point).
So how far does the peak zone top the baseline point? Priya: 1.6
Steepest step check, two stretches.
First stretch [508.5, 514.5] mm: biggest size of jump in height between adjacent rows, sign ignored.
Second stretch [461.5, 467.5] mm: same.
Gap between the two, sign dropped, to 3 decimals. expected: 0.060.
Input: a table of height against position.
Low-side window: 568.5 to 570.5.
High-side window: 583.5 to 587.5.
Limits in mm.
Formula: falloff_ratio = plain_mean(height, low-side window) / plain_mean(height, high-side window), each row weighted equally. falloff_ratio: 0.88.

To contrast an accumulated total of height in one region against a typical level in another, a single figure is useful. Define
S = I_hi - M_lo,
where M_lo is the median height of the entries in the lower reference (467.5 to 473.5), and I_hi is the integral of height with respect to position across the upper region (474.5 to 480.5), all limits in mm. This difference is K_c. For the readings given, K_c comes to 18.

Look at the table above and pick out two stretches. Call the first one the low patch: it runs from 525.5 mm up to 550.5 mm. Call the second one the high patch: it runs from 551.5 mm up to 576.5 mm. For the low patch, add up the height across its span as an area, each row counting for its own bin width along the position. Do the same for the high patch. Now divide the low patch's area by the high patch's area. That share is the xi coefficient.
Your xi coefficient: 0.67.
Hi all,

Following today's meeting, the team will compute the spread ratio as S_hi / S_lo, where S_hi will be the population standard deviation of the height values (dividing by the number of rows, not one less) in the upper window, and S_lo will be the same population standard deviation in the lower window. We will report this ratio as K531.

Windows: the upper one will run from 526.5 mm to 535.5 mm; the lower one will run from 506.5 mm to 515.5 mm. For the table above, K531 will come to 3.5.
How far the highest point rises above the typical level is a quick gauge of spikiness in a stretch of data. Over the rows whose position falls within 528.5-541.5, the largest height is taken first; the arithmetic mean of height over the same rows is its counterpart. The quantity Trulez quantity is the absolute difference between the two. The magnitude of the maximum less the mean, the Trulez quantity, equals 0.91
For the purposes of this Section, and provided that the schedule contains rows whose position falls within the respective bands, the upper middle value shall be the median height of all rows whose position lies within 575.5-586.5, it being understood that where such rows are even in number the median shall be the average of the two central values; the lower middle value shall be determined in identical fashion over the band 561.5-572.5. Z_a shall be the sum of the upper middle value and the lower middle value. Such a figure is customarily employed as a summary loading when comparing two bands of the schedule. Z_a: 8.5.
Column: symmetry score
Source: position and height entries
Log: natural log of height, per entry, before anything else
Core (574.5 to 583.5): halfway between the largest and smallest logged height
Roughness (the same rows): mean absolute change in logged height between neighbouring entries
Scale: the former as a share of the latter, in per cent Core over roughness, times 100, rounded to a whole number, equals 3058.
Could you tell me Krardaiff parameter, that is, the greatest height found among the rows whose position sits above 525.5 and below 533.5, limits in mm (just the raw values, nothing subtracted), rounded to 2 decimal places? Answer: 2.17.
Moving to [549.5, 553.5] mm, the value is 3.99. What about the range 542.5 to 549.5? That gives 3.82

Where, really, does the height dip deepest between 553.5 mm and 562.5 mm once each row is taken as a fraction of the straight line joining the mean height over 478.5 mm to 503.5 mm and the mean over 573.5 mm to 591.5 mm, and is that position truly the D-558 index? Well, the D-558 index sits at 562.0 mm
